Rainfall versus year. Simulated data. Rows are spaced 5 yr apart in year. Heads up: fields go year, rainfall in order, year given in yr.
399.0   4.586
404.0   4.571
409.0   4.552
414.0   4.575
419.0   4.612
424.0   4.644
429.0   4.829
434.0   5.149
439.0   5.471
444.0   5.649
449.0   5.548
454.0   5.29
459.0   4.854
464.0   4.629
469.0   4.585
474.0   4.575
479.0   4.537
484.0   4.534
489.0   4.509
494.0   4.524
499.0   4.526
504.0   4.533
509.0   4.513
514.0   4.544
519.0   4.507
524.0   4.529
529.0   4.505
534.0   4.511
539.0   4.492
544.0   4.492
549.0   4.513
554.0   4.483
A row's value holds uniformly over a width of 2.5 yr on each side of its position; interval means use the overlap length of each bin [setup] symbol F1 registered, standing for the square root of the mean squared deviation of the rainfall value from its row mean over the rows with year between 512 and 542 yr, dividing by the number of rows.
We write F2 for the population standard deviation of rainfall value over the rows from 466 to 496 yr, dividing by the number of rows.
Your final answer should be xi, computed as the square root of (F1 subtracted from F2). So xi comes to 0.10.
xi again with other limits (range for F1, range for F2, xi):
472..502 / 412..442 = 0.55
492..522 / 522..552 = 0.03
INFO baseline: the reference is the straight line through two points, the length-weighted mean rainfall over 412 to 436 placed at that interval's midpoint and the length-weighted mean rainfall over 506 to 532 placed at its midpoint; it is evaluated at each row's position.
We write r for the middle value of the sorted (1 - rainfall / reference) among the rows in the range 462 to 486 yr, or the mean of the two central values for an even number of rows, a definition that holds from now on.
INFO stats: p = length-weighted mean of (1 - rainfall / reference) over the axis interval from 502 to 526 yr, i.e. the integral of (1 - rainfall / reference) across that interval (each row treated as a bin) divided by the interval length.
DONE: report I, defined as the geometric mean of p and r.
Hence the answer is 0.005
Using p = 0.00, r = 0.01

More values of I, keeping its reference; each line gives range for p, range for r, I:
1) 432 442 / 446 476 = 0.046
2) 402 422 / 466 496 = 0.025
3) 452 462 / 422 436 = 0.037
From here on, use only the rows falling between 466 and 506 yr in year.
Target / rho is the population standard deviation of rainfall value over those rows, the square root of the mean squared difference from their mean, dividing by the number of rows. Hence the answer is 0.024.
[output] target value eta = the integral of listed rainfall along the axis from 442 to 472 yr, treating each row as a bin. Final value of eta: 152.2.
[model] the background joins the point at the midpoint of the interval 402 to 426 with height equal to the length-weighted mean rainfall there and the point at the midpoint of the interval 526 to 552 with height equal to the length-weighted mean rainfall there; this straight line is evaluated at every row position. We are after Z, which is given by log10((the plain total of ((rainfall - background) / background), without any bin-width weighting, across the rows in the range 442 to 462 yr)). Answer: -0.2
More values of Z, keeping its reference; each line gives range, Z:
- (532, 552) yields -3.0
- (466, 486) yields -2.0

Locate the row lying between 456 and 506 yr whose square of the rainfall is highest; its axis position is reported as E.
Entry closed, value 459.0 yr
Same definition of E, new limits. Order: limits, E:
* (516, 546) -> 524.0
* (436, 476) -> 444.0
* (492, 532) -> 514.0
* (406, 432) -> 429.0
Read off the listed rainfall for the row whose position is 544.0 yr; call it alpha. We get 4.492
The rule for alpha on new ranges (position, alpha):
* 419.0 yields 4.612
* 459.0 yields 4.854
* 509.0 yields 4.513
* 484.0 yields 4.534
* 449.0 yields 5.548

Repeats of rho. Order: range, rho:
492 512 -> 0.007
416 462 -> 0.374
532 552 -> 0.010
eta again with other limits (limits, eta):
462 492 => 136.8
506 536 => 135.6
